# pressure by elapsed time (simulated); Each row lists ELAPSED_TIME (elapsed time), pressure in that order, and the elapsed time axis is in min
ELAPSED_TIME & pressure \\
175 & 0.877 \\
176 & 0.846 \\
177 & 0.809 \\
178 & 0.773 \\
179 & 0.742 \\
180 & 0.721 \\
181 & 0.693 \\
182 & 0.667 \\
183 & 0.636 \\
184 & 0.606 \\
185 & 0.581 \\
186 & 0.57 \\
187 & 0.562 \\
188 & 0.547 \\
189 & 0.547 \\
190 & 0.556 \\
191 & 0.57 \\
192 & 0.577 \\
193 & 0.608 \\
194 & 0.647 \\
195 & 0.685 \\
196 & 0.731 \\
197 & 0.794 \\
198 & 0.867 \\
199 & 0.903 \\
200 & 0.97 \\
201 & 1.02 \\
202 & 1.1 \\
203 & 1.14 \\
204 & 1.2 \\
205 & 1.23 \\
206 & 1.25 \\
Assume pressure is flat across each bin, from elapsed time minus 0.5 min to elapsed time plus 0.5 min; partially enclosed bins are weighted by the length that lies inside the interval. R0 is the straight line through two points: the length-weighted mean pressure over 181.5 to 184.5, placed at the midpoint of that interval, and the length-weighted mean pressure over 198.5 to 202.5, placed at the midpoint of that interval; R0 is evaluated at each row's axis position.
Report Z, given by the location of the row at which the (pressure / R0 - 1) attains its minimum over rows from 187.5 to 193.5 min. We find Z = 192 min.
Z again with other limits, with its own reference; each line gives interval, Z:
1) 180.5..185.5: 185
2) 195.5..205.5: 196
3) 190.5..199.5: 192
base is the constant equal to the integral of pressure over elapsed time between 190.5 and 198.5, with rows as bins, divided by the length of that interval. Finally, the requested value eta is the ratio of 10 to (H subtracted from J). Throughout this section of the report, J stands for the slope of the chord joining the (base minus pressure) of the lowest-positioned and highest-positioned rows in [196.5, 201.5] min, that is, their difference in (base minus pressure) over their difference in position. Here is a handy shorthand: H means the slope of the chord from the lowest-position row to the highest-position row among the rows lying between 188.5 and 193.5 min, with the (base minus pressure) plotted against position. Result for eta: -242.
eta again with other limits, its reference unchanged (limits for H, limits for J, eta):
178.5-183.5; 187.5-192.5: -294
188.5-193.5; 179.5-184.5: 227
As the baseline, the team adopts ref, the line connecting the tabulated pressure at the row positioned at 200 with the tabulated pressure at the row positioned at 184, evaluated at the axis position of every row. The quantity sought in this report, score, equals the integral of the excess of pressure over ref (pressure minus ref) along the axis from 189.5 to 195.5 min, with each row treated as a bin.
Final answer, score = -1.2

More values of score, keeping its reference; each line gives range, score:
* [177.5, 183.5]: 1.1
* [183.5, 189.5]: -0.6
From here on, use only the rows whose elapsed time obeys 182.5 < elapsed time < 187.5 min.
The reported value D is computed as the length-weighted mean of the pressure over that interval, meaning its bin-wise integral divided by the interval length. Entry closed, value 0.59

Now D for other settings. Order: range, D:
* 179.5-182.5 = 0.69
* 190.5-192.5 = 0.57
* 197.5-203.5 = 1.00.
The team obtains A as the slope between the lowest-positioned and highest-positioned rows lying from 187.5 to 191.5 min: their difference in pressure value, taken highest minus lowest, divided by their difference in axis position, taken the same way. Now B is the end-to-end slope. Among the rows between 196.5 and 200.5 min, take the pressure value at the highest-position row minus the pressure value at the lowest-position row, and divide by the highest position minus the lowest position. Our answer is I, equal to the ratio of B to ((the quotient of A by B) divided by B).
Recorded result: 0.026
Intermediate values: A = 0.01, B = 0.06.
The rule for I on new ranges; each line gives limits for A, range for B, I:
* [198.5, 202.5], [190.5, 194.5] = 0.000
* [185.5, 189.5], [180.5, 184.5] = 0.003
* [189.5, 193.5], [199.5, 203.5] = 0.010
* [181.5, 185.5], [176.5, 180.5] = 0.001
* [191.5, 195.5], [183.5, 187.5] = 0.000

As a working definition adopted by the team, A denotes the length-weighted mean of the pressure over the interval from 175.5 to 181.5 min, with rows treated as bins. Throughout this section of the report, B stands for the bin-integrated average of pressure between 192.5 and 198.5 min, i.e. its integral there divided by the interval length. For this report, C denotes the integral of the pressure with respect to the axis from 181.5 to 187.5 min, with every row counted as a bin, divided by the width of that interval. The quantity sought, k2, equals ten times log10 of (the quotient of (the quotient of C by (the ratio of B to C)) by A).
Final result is -1.8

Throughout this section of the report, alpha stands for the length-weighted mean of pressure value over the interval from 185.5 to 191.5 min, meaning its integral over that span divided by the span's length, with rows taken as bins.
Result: 0.56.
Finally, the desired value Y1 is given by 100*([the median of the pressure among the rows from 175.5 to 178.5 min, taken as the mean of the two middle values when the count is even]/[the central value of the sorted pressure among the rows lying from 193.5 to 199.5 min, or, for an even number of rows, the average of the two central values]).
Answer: 106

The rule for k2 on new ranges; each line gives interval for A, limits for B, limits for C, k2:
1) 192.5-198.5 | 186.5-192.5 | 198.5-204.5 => 4.4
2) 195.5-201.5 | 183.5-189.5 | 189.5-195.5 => -1.3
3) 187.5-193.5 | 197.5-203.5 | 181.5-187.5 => -1.9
